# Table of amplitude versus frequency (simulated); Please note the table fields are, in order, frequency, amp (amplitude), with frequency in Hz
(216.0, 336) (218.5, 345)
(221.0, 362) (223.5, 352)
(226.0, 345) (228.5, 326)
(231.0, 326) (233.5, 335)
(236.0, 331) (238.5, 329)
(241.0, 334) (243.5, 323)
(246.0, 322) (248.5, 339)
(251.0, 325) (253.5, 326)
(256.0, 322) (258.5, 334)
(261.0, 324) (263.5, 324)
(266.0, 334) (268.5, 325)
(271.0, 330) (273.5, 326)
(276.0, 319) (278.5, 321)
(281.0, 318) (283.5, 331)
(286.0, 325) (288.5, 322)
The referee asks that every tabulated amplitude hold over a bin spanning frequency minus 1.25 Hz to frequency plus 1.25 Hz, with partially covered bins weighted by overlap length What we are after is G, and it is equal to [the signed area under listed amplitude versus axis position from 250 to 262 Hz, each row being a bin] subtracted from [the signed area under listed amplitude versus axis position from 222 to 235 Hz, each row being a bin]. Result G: 468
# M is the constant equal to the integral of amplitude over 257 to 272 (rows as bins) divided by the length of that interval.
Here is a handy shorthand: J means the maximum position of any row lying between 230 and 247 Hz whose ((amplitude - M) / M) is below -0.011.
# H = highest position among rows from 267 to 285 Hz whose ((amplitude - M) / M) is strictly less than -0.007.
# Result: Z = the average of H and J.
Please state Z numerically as 263.5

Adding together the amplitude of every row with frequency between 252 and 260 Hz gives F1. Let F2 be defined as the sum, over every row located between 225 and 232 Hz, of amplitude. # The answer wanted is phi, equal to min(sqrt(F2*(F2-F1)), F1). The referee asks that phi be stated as 122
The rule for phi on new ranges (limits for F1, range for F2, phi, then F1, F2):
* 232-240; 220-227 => 260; 995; 1059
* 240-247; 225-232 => 134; 979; 997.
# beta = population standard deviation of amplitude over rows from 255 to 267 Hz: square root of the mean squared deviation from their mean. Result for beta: 5.3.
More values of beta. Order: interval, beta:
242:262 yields 5.8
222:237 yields 9.7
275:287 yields 4.7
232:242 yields 2.4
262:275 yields 3.7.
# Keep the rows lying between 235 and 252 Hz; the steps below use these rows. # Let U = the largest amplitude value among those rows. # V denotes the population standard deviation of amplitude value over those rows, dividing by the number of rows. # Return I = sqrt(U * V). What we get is 44.1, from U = 339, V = 5.7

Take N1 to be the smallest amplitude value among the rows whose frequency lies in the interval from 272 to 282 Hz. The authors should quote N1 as 318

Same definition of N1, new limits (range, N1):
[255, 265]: 322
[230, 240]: 326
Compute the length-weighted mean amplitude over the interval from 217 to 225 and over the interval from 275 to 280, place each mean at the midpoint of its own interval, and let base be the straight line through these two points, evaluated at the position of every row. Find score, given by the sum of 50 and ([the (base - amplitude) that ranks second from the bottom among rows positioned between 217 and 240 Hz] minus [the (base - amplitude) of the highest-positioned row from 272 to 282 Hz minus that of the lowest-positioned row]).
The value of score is 45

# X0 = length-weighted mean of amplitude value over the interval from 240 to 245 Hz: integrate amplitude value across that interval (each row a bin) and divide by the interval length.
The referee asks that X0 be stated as 328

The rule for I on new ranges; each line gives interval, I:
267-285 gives 39.7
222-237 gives 58.4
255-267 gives 42.0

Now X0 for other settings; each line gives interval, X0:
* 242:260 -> 327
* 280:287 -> 325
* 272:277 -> 323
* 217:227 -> 351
